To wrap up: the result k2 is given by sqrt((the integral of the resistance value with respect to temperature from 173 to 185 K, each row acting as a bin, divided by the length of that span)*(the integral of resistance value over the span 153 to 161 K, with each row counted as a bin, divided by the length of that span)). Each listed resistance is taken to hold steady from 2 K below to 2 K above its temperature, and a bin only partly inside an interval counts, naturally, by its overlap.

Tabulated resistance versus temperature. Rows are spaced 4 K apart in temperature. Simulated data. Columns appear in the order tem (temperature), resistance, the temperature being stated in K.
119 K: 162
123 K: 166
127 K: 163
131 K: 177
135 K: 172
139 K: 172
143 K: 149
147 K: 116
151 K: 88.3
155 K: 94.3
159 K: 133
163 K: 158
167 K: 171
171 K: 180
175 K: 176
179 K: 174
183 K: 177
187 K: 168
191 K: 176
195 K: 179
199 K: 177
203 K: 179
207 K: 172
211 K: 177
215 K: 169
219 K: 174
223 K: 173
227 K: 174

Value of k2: 141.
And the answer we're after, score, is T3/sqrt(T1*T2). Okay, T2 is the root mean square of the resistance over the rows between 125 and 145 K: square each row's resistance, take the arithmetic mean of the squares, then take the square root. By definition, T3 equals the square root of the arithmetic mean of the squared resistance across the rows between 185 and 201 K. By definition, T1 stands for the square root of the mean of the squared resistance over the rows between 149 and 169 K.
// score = 1.17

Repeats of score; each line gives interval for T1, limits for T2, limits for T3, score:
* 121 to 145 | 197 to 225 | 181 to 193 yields 1.02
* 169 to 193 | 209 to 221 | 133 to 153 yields 0.82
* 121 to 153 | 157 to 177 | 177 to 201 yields 1.10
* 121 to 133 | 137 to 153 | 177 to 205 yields 1.16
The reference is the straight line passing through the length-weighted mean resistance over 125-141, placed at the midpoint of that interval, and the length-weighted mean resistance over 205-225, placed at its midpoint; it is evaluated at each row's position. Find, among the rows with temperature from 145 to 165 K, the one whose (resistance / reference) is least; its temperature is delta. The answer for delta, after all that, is 151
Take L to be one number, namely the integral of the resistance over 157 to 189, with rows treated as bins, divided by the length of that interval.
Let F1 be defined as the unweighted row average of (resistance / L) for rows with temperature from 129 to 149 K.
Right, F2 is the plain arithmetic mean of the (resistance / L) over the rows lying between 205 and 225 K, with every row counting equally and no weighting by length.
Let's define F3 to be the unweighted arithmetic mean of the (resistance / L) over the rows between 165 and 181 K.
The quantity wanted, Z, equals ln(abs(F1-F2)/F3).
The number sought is -2.41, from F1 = 0.94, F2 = 1.04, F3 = 1.049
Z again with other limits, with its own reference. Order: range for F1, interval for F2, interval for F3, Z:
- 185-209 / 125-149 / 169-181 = -2.34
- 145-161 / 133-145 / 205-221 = -1.12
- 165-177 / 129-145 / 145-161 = -2.58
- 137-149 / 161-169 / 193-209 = -2.24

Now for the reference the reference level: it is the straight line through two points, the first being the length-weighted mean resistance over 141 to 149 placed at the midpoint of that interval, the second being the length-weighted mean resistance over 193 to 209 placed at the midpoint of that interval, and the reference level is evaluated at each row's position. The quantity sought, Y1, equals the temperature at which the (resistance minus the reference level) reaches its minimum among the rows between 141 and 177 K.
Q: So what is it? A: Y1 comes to 151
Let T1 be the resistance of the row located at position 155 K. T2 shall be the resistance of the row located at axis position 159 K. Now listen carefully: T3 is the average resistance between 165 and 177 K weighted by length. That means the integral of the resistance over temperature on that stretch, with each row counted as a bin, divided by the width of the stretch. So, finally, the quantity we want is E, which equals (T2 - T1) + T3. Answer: 214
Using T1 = 94.3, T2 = 133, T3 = 176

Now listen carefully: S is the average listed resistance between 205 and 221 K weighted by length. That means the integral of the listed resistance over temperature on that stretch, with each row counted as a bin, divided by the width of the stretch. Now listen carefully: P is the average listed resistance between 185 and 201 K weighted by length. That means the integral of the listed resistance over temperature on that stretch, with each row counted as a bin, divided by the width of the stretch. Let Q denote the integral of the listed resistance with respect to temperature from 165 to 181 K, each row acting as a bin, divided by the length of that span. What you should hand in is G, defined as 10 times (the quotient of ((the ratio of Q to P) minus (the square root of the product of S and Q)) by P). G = -9.9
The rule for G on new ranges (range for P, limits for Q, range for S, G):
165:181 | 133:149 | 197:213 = -9.3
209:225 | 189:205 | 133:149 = -9.4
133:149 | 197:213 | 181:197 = -11.5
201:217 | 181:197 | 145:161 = -7.8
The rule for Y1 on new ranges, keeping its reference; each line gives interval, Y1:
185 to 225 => 223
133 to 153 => 151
